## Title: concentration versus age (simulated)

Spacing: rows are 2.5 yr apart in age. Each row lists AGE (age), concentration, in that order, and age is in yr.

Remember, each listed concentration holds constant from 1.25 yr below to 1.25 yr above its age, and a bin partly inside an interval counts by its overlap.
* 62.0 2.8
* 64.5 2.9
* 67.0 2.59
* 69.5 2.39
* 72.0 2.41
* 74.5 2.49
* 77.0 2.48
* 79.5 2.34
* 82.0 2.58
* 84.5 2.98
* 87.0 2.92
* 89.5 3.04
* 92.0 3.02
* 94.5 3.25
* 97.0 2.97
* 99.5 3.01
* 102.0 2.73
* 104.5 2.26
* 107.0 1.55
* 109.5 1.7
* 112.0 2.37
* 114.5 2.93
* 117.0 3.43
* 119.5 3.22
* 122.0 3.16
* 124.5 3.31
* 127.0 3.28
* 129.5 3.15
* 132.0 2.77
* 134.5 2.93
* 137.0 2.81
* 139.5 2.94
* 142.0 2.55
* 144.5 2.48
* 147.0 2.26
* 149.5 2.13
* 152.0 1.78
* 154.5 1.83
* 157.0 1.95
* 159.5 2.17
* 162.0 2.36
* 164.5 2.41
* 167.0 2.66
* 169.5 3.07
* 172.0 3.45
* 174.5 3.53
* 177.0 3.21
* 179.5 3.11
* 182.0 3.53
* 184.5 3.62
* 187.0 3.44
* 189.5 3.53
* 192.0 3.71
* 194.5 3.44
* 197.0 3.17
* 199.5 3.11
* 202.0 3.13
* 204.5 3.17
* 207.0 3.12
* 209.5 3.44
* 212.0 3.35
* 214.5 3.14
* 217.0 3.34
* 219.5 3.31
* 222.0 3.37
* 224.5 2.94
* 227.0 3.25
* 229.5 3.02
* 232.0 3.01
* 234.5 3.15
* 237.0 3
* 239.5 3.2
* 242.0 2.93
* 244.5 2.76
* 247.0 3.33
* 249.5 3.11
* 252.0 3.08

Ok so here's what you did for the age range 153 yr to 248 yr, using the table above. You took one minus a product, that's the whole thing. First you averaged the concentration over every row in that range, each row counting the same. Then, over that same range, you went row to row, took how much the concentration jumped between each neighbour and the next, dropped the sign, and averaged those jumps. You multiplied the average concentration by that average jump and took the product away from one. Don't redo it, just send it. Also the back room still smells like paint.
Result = 0.40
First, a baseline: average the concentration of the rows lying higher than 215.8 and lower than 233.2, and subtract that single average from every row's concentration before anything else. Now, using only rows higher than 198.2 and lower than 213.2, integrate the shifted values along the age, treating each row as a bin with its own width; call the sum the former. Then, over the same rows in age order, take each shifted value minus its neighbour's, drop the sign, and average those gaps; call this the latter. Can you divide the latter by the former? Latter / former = 0.16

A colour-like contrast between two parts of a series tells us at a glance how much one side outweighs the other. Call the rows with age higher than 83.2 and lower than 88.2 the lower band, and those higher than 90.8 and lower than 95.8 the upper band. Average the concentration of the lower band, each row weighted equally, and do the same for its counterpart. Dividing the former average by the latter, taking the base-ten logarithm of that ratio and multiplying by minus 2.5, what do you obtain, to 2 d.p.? 0.07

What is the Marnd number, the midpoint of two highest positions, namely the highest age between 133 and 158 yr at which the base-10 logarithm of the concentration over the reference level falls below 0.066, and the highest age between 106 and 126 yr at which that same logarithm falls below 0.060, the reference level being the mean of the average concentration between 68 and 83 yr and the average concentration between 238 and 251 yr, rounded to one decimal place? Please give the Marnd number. 139.5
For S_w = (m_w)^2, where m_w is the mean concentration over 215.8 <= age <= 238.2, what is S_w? 10.0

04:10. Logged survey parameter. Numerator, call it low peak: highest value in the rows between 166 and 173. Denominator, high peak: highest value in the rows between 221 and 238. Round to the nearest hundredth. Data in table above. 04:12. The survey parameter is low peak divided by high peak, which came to 1.02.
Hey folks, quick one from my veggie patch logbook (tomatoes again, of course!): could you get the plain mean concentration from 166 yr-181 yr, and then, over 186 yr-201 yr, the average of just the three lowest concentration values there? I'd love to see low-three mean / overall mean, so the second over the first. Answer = 1.0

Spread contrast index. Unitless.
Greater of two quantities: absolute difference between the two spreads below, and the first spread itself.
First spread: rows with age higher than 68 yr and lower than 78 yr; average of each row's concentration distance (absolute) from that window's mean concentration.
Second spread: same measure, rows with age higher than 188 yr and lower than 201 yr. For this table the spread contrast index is 0.16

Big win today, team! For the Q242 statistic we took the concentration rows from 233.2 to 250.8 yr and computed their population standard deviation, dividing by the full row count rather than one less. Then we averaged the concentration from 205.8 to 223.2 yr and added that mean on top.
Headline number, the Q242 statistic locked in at 3.47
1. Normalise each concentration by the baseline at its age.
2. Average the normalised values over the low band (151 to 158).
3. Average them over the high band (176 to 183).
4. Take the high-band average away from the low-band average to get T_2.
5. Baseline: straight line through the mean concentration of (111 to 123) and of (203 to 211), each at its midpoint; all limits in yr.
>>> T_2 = -0.44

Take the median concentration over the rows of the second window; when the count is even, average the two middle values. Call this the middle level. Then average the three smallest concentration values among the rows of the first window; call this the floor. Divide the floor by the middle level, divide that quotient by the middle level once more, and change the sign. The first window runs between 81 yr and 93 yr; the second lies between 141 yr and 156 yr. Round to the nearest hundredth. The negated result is -0.59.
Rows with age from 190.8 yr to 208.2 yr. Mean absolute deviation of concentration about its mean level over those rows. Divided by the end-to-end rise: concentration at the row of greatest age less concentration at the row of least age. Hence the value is -0.3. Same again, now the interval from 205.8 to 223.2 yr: 0.4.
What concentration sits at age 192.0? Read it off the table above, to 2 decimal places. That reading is 3.71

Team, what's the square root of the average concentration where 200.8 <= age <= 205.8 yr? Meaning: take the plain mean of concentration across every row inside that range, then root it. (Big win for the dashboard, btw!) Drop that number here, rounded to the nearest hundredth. 1.77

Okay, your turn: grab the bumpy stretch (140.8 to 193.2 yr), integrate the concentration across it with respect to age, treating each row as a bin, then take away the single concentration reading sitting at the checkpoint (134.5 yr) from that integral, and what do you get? 144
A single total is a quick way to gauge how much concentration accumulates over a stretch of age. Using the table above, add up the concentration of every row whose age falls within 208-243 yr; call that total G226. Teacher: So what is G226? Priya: 44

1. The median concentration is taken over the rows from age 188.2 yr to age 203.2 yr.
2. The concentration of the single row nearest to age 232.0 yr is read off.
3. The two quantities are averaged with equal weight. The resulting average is 3.16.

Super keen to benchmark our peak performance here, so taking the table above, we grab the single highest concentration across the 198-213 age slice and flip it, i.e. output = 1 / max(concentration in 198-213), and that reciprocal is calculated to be 0.291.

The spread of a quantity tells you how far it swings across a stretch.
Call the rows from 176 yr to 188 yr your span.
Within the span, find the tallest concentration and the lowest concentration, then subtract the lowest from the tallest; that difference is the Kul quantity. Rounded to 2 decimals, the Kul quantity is 0.51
